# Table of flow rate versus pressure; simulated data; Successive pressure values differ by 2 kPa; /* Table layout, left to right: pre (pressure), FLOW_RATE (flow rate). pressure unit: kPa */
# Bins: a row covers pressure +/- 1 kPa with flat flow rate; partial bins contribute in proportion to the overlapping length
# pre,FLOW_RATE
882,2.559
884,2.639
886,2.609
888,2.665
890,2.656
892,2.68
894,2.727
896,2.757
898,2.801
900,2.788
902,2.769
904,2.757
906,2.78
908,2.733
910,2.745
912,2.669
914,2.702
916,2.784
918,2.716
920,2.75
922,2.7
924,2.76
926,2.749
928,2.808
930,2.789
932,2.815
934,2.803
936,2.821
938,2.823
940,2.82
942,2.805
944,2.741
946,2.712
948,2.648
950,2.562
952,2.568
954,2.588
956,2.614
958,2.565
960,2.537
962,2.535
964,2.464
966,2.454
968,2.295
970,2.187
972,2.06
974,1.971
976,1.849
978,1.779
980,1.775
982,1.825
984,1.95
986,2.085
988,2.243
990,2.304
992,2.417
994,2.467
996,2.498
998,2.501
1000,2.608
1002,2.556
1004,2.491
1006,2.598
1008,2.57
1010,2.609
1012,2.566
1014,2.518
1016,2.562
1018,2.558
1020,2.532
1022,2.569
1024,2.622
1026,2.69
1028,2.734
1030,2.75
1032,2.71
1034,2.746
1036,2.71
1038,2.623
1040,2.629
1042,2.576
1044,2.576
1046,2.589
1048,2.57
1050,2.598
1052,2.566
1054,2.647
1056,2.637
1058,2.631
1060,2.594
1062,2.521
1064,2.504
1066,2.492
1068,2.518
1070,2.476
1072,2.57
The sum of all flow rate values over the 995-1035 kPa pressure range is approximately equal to 52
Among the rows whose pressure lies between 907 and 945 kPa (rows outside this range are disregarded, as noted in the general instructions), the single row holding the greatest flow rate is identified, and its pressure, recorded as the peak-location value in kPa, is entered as 938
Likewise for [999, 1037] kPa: 1030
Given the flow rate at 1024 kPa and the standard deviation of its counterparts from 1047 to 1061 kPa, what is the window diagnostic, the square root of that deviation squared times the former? 0.05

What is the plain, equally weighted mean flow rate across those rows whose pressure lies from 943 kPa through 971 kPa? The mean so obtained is 2.53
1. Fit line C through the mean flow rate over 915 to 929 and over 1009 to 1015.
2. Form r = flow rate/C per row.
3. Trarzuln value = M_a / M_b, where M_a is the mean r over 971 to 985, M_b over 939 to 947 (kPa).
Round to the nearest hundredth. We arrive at 0.70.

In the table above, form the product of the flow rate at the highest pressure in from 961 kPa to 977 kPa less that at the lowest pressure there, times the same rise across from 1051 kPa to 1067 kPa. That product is 0.051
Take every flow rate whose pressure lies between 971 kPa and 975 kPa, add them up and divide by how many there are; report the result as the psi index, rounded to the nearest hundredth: 2.02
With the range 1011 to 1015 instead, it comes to 2.54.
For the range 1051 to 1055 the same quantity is 2.61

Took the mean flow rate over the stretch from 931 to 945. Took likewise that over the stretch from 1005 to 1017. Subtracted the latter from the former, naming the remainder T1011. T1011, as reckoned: 0.23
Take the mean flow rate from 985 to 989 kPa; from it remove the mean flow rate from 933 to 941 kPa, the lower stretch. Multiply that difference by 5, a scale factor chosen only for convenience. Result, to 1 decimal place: -3.3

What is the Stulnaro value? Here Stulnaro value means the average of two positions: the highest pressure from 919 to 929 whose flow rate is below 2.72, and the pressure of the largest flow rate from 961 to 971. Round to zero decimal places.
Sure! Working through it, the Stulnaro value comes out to 942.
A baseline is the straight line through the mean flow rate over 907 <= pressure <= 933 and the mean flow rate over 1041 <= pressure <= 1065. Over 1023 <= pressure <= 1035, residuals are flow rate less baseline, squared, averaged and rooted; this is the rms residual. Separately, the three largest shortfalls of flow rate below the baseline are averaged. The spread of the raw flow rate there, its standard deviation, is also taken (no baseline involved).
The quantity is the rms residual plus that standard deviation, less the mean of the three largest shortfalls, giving 0.21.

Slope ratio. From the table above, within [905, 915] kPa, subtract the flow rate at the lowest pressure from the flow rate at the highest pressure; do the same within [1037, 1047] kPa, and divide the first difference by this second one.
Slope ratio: 2.3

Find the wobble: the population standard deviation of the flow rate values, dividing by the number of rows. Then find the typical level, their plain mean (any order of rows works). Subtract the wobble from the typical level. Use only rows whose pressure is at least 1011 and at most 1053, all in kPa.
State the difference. 2.55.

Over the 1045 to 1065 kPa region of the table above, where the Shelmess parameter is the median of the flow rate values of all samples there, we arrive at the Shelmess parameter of 2.59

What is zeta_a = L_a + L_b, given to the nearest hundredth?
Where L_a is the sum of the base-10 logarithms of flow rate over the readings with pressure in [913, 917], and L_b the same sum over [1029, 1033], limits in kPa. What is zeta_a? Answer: 1.75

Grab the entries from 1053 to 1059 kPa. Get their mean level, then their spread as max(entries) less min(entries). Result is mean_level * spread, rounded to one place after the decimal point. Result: 0.0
